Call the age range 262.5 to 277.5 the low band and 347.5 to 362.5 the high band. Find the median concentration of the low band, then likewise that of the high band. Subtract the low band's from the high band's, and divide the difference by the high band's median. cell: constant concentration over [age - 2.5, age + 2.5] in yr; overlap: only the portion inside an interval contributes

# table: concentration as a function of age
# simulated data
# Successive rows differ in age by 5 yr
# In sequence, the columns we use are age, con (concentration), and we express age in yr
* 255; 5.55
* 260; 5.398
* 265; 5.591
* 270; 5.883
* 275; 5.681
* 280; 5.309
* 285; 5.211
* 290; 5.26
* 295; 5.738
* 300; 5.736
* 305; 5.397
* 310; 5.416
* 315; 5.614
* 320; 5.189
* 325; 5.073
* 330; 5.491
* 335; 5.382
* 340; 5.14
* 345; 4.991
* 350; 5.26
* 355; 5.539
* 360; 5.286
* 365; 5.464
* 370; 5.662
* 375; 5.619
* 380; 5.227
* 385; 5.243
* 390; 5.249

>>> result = -0.07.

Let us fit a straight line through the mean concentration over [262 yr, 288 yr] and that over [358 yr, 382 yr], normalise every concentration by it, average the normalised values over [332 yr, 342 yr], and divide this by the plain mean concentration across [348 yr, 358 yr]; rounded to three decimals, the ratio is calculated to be 0.178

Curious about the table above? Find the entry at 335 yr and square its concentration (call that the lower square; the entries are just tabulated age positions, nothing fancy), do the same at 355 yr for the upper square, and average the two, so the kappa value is 29.8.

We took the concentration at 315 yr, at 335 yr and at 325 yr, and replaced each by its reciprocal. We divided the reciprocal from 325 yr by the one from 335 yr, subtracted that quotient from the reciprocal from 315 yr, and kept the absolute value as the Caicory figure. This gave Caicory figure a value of 0.88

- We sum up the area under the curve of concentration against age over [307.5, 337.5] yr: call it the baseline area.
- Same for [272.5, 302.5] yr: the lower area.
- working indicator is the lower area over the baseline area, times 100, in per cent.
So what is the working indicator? 102.4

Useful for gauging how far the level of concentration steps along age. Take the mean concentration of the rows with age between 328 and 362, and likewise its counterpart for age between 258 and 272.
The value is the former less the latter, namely -0.33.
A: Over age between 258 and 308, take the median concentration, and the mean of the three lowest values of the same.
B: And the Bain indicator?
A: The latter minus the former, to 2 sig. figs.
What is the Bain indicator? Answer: -0.23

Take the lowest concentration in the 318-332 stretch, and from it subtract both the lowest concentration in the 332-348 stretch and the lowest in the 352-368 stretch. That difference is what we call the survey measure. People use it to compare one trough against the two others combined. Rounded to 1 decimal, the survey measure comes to -5.2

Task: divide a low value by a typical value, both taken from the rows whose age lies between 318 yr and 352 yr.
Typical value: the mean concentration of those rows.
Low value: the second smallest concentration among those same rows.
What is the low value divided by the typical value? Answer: 0.972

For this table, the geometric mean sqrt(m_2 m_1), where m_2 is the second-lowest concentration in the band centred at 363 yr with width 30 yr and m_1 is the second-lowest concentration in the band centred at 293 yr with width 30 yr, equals 5.27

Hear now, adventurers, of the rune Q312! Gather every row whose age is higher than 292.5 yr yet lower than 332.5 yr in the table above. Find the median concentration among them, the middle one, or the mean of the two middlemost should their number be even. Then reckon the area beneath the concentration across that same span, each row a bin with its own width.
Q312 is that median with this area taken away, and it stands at -213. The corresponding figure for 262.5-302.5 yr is -216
